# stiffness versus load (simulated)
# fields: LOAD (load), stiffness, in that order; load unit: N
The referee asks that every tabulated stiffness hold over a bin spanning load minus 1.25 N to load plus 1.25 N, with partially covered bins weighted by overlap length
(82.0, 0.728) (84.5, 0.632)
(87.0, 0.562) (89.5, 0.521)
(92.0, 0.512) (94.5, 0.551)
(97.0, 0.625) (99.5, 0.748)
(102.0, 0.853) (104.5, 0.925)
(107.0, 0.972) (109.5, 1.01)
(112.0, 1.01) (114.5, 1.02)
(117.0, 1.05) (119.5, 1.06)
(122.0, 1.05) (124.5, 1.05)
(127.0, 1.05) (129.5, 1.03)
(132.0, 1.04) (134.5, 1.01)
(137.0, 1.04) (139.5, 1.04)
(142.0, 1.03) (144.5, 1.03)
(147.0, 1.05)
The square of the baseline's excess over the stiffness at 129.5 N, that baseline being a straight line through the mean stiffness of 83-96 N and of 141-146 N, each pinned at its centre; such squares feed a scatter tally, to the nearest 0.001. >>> 0.015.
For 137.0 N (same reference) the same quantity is 0.004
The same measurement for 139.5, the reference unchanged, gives 0.002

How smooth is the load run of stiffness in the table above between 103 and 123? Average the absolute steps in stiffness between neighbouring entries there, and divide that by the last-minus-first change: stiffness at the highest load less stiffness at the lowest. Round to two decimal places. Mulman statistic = 0.17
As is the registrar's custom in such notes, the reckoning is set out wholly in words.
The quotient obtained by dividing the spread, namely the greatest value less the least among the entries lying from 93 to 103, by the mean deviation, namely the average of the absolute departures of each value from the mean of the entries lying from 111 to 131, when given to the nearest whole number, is 20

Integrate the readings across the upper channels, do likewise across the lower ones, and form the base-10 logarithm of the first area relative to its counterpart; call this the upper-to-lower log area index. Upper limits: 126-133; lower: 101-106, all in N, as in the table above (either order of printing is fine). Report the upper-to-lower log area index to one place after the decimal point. 0.2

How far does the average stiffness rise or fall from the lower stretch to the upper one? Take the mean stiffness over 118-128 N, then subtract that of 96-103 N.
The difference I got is 0.31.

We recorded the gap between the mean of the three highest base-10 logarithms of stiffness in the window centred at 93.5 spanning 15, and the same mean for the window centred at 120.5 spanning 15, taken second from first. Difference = -0.216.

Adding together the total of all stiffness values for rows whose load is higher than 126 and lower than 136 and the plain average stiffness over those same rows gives 5.2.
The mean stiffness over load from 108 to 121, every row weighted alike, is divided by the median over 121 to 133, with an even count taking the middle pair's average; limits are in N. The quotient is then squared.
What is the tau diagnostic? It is 1.0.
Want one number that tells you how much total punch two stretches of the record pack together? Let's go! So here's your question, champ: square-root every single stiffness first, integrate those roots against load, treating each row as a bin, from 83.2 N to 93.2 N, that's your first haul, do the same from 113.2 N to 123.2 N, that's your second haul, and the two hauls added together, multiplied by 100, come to 1768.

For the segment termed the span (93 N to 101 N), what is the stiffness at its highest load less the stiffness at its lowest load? 0.20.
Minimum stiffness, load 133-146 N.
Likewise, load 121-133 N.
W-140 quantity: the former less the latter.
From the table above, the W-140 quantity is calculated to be -0.02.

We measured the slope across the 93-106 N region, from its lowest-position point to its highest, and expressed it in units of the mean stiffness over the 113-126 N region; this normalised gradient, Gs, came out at 0.04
